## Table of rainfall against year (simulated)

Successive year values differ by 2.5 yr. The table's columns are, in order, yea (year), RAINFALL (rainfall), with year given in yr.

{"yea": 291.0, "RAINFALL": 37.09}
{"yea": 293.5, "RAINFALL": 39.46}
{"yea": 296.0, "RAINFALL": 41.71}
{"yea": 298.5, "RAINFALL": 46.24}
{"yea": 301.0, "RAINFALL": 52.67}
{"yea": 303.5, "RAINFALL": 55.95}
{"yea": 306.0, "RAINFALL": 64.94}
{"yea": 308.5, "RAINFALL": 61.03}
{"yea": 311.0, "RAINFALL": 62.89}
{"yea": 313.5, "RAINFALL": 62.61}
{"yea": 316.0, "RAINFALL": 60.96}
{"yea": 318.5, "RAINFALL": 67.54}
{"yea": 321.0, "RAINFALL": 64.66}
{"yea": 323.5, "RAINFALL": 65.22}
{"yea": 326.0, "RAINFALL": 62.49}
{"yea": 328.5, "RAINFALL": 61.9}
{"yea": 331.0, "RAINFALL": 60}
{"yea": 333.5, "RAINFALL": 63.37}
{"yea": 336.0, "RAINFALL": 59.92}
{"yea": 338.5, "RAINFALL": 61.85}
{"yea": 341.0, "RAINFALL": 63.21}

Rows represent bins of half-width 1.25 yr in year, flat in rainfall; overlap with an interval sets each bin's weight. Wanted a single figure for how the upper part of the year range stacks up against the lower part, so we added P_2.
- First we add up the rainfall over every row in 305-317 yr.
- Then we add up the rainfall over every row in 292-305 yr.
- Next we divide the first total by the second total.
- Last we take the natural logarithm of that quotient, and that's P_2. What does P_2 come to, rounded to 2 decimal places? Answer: 0.28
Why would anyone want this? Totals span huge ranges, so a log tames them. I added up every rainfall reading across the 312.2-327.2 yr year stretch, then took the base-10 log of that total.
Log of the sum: 2.58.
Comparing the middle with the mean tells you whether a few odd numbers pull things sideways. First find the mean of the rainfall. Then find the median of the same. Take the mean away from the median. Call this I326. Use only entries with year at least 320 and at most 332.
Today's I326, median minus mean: -0.4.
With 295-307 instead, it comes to 0.4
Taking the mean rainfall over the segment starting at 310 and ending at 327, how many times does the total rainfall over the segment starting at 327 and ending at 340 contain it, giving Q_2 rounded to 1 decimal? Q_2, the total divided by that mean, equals 4.8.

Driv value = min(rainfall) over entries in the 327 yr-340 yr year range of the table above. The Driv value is 59.92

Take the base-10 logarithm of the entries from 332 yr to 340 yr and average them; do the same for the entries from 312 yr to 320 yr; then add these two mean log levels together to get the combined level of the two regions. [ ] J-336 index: 3.59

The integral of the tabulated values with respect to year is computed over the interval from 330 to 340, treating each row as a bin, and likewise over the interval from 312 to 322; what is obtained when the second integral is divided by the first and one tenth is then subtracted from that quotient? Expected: 0.94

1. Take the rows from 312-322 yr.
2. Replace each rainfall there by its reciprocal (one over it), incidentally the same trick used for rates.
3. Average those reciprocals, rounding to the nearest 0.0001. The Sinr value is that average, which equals 0.0157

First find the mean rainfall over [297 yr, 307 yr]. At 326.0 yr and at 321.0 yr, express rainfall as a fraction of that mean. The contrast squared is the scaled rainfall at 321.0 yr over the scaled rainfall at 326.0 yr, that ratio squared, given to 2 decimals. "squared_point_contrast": 1.07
